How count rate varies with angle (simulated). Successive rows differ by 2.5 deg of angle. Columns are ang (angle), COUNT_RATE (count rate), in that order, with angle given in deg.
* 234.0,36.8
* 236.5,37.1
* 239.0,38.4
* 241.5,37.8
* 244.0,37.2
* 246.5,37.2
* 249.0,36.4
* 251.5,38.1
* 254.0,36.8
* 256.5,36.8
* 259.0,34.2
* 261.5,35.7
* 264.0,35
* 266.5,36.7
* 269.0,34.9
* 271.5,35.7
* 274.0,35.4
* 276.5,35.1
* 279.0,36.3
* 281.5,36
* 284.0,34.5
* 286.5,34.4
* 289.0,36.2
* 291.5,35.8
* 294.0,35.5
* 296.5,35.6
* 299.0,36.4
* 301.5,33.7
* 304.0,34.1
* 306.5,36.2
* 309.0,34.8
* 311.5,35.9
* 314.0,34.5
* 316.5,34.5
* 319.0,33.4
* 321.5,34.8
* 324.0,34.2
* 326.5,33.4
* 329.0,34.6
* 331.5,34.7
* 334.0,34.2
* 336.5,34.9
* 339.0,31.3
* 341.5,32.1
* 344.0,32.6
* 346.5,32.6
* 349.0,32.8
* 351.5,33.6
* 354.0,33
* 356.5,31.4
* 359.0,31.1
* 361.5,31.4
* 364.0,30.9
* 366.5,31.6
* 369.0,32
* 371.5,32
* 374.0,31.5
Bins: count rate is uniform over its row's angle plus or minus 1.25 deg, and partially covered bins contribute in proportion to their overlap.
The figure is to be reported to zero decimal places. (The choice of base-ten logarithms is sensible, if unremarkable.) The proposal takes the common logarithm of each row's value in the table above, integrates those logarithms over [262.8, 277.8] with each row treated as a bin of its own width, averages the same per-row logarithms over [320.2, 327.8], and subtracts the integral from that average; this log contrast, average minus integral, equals -22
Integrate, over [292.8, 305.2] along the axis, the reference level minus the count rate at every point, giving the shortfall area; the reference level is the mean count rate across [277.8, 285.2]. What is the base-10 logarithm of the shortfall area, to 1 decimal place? 0.8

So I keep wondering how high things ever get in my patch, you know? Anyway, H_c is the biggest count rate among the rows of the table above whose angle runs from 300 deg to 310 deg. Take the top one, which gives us 36.2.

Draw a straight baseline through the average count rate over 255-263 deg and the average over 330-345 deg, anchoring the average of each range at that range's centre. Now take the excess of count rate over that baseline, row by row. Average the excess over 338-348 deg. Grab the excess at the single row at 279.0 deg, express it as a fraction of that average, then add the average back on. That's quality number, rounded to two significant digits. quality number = -2.3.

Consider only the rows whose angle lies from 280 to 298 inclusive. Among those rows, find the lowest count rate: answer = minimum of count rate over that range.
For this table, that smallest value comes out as 34.4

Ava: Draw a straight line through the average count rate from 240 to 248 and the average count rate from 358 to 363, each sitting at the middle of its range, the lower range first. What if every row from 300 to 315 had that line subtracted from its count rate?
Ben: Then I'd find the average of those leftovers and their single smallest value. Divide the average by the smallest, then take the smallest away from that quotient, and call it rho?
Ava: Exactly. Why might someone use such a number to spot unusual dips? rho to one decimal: -0.6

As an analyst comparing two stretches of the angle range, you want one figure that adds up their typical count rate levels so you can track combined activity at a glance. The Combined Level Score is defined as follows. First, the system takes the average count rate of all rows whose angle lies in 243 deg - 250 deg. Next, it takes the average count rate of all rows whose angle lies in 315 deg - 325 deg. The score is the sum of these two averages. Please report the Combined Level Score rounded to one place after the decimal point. 71.2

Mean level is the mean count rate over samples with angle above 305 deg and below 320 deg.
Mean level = 34.9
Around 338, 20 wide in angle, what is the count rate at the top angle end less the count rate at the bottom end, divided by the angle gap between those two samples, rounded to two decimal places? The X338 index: -0.11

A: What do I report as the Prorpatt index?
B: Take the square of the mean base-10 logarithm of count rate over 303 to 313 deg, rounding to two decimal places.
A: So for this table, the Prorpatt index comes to 2.39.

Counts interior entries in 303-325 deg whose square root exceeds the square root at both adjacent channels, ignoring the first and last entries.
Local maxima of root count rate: 3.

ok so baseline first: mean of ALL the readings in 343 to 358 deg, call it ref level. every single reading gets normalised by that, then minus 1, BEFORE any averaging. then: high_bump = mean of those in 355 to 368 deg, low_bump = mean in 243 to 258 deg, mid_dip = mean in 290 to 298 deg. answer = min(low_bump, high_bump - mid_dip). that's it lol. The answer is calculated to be -0.13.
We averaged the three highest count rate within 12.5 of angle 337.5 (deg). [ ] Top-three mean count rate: 34.7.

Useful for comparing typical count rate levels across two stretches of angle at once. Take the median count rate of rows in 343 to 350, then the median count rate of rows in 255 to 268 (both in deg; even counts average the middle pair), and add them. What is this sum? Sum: 68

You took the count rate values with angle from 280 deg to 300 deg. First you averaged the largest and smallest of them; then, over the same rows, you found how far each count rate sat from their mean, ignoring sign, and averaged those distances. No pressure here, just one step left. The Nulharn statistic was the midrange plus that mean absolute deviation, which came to 36.0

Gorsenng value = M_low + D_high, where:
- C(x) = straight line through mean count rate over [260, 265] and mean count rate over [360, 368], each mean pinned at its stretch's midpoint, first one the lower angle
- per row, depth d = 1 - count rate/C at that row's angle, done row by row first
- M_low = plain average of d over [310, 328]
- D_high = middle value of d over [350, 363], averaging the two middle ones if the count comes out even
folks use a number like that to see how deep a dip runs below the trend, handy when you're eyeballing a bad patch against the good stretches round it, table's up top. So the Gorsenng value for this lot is -0.039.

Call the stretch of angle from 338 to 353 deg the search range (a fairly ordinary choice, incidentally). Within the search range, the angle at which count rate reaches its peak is 351.5 deg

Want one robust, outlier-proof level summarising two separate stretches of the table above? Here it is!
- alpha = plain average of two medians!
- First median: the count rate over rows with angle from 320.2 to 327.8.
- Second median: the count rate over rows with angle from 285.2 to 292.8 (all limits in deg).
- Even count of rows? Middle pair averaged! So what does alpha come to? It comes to 35.0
